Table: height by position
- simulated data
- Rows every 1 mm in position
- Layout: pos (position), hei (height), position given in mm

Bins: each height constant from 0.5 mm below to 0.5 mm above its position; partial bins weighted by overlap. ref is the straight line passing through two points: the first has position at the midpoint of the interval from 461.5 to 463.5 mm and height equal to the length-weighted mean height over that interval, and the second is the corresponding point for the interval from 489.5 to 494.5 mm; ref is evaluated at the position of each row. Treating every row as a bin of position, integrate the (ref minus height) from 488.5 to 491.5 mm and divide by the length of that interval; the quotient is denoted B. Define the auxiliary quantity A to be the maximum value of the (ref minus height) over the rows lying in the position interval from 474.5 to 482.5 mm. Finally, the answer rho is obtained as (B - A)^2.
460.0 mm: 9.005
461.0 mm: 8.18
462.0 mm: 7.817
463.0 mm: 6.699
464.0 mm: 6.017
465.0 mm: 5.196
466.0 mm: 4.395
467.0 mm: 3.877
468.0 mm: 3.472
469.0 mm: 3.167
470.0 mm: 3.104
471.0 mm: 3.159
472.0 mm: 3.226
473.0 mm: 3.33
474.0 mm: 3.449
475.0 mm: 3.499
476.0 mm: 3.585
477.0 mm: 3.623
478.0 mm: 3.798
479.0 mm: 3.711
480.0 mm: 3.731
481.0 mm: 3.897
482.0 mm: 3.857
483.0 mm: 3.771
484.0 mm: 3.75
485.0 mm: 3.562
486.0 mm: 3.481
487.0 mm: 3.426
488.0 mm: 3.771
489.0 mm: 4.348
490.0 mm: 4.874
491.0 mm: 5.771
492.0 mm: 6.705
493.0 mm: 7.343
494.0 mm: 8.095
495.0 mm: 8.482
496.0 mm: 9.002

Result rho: 3.4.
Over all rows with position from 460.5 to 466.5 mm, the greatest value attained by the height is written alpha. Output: 8.18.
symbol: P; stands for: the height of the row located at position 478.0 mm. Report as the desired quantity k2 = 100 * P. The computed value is 380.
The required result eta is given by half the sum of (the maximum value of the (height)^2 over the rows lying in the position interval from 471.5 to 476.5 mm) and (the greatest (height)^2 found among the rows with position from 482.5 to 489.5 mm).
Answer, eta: 16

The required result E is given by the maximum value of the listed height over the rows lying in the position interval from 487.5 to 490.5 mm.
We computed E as 4.874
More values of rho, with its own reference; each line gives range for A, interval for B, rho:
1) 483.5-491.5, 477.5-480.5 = 0.0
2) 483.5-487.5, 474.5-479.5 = 0.0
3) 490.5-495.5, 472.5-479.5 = 6.5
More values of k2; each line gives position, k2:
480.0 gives 373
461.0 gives 818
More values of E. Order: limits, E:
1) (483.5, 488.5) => 3.771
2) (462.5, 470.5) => 6.699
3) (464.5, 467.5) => 5.196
